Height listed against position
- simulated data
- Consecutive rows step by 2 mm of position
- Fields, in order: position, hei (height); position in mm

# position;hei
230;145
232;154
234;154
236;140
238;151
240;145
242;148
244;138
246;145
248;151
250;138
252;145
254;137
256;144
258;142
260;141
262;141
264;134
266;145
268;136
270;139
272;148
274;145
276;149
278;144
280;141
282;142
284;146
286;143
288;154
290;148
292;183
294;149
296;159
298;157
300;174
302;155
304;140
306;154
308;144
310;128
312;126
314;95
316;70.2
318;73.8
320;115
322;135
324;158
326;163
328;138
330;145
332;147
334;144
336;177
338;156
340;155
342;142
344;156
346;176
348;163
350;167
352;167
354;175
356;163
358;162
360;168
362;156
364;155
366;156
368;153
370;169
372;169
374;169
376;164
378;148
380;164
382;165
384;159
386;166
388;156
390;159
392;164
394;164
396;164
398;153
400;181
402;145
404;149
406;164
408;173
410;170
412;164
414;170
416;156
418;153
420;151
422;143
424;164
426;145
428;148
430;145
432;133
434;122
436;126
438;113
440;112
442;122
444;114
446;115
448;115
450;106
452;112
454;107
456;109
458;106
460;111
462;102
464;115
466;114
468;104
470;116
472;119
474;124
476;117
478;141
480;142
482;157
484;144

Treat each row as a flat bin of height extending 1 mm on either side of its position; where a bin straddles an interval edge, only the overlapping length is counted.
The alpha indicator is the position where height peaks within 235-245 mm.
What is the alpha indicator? 238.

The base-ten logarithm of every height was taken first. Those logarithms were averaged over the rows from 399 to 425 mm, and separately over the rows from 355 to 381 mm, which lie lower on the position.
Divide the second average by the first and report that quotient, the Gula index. 1.00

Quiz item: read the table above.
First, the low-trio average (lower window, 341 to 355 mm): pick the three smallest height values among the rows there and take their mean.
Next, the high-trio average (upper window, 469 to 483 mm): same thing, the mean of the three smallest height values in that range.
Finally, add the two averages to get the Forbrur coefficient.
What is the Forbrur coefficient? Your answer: 271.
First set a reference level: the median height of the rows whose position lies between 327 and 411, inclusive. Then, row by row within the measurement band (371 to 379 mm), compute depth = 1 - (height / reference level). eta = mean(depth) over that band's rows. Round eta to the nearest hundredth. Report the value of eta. 0.00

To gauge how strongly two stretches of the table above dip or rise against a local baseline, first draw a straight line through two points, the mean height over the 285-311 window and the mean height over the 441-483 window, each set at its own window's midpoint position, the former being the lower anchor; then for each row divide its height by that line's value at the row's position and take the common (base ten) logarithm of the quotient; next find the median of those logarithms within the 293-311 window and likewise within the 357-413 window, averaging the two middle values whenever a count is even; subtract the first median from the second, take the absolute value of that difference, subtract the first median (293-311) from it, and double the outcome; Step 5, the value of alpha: 0.13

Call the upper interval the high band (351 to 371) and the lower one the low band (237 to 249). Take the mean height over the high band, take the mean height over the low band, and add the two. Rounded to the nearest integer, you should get 309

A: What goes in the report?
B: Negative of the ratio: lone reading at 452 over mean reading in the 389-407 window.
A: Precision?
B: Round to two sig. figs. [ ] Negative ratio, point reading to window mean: -0.70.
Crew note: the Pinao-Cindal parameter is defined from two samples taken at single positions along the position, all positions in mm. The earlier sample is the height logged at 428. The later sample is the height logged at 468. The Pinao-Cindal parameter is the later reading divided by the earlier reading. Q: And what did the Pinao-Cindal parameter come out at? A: 0.70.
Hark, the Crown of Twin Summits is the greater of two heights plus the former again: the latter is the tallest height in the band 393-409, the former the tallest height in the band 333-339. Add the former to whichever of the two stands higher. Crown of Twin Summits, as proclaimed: 358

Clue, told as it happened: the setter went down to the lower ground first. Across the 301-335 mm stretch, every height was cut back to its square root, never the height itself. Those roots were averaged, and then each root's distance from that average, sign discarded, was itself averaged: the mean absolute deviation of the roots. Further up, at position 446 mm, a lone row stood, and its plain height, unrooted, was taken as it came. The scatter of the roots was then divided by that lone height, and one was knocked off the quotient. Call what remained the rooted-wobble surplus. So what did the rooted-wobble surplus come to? -0.991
